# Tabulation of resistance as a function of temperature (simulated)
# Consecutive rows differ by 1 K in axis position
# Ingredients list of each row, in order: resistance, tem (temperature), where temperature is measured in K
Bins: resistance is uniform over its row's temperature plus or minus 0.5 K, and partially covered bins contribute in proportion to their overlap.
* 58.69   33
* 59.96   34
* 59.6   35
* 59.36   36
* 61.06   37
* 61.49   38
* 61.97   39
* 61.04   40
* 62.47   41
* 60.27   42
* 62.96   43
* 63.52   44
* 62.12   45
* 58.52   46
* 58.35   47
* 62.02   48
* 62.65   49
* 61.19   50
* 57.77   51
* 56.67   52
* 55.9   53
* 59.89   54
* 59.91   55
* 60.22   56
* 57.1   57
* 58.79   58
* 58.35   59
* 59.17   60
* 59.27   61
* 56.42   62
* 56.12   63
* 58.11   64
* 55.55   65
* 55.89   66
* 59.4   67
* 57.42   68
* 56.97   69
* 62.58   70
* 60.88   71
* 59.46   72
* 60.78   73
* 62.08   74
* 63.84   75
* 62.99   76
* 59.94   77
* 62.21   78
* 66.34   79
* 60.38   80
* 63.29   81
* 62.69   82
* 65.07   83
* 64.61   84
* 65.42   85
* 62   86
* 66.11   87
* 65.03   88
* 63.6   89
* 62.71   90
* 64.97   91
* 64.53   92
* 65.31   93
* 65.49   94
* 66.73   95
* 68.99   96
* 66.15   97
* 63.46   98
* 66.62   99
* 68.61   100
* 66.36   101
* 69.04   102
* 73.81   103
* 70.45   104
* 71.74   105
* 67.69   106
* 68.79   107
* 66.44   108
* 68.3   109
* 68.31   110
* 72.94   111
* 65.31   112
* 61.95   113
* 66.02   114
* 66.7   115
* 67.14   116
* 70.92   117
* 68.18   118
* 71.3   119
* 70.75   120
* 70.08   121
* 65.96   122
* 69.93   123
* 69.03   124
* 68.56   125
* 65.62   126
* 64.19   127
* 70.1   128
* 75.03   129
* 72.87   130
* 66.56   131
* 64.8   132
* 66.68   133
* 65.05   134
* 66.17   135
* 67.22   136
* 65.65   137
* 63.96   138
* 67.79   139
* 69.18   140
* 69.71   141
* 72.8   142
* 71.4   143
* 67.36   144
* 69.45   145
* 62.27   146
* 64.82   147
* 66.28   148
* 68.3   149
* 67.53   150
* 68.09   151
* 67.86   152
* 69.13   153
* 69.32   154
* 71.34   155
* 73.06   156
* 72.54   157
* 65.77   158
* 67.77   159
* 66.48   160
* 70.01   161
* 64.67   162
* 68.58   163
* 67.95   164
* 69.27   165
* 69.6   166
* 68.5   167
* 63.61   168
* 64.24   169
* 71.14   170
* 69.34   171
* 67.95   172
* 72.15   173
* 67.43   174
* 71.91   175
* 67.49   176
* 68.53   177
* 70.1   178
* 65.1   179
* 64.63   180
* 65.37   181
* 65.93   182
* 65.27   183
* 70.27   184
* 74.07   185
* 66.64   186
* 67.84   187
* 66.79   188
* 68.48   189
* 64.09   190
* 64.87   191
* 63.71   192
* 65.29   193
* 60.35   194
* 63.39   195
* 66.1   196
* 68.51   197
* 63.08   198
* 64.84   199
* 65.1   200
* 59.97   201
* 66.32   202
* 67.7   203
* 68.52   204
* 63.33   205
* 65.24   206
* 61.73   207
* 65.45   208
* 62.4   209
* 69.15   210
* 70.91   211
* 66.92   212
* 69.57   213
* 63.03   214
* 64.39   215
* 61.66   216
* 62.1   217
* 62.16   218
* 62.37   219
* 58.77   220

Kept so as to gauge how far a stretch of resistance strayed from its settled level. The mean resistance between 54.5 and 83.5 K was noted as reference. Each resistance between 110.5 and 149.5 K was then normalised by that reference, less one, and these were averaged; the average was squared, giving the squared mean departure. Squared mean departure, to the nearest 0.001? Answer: 0.017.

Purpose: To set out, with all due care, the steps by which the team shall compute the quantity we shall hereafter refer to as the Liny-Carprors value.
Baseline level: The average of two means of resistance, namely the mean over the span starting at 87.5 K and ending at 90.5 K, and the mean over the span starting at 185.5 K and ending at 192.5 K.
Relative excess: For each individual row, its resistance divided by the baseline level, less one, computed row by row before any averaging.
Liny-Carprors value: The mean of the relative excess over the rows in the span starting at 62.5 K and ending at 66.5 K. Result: -0.13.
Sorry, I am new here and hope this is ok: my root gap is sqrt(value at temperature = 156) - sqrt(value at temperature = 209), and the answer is 0.65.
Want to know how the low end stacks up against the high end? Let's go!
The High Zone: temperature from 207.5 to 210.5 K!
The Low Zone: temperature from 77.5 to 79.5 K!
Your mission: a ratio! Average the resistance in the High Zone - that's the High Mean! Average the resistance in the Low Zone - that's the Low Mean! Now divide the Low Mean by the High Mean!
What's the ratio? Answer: 0.979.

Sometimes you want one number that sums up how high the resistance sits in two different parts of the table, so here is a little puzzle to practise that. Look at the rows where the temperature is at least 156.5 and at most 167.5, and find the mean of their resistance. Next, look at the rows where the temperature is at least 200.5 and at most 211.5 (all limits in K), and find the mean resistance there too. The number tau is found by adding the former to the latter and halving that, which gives 66.9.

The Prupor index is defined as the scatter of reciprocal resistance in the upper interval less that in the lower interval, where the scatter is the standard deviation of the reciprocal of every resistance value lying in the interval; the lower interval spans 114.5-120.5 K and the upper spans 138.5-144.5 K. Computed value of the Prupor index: 0.0000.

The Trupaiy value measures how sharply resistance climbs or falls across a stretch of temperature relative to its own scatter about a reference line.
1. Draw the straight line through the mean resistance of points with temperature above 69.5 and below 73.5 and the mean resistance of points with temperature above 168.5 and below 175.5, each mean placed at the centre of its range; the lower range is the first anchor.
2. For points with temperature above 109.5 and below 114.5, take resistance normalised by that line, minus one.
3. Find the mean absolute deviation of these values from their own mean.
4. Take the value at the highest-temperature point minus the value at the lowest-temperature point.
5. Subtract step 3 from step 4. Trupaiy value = -0.09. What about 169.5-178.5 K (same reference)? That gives -0.05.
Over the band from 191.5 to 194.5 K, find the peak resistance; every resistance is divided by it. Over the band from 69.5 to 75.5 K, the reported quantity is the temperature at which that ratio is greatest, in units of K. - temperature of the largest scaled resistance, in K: 75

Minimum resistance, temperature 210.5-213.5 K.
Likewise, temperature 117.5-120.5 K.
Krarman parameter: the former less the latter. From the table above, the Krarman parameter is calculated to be -1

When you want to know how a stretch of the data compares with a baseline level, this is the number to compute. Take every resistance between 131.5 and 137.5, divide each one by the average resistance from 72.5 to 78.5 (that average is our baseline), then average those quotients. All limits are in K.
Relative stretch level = 1.06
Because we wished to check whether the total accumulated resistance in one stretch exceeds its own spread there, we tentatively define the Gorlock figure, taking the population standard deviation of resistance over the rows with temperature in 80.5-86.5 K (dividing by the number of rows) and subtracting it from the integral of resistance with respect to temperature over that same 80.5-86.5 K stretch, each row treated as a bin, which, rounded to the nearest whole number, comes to 382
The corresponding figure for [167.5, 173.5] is 405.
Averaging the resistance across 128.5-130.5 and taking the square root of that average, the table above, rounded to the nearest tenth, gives 8.6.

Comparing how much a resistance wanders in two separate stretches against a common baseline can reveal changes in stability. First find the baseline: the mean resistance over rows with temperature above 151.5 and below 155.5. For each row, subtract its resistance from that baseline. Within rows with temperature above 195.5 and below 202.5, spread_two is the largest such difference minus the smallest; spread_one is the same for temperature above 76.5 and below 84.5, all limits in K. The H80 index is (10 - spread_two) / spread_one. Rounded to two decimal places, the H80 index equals 0.23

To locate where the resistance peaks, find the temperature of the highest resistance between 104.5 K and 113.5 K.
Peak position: 111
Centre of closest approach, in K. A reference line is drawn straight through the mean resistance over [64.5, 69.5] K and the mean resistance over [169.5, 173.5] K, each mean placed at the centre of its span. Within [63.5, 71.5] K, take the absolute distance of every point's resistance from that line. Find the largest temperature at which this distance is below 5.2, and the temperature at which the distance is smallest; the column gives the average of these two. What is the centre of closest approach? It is 69.5 K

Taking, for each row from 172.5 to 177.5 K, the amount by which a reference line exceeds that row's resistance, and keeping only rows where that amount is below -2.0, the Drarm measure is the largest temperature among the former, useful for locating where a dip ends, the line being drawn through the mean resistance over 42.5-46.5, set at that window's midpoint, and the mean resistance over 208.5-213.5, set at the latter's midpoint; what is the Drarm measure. 175 K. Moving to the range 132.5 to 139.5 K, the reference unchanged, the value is 139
